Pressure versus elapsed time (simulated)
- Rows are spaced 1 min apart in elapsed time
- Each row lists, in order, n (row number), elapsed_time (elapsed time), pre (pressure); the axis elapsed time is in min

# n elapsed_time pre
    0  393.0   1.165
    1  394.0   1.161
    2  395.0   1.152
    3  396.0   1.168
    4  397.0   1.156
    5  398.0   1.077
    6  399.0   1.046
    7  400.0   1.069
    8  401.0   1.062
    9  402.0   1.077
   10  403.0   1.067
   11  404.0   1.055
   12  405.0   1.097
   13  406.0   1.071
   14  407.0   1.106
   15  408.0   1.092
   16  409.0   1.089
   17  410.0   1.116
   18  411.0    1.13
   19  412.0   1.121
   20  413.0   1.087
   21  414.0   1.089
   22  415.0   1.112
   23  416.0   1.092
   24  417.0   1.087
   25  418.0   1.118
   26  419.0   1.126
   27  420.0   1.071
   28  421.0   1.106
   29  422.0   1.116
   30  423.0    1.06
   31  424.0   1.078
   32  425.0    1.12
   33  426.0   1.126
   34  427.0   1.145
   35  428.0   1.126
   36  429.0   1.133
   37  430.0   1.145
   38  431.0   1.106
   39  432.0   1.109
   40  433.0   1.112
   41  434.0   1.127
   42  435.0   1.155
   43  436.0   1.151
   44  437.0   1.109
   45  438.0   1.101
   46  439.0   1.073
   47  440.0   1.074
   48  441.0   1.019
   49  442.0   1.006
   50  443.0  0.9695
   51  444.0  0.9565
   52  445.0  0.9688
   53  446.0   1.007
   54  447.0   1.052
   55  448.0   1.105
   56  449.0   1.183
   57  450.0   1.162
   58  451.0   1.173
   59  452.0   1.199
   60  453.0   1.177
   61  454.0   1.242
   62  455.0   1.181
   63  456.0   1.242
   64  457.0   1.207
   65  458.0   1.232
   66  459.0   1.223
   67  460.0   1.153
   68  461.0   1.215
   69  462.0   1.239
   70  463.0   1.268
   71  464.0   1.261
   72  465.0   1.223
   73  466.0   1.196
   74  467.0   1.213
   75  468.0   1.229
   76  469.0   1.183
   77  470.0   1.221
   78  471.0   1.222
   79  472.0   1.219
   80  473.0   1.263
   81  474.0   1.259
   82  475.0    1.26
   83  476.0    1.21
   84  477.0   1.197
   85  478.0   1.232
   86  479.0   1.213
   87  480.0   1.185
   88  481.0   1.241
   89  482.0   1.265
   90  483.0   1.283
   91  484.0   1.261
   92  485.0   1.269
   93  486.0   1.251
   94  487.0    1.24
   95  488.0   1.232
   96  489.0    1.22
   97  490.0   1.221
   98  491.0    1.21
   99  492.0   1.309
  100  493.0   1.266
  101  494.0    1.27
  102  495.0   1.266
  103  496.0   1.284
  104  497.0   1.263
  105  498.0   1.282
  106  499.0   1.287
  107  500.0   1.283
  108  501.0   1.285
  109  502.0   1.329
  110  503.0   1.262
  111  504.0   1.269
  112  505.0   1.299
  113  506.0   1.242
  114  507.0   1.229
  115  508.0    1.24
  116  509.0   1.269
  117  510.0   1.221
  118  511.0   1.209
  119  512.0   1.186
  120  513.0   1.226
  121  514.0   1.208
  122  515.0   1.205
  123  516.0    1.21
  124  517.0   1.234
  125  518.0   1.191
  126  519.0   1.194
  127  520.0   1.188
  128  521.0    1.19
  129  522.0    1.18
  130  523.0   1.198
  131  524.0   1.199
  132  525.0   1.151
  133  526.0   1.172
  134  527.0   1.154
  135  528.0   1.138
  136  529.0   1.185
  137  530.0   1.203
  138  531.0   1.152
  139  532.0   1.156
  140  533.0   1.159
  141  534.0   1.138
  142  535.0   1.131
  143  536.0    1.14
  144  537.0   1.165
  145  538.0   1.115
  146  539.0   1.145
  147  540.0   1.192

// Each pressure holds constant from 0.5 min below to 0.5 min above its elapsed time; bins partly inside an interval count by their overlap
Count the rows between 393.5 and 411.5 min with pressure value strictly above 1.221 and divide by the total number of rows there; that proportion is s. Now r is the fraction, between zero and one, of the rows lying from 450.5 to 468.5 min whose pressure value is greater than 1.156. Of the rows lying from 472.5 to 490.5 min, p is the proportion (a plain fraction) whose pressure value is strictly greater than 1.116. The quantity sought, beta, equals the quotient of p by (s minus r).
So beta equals -1.1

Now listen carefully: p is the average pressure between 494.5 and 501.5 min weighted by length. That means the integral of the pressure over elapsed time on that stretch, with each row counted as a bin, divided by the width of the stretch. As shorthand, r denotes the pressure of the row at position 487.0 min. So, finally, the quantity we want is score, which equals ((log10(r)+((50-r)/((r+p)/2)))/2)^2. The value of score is 377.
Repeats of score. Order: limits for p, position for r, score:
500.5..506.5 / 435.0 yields 403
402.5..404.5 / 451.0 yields 479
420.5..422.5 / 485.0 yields 421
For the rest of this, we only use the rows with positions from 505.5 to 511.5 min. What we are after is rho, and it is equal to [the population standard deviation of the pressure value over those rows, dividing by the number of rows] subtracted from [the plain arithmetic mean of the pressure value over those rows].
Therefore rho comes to 1.22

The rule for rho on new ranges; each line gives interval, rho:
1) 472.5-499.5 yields 1.22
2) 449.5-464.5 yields 1.18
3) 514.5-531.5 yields 1.16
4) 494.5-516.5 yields 1.22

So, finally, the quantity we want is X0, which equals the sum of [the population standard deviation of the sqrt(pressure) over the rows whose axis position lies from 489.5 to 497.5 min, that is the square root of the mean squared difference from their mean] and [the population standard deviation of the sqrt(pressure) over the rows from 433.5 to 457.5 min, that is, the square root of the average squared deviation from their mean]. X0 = 0.054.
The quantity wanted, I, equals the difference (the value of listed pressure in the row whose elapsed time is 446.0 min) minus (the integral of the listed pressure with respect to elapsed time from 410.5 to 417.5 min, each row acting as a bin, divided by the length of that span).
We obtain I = -0.10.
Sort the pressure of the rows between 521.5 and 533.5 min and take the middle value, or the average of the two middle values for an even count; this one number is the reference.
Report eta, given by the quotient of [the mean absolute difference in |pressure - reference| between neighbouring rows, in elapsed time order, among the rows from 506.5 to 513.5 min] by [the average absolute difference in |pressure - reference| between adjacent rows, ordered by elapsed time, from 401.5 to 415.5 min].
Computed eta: 1.4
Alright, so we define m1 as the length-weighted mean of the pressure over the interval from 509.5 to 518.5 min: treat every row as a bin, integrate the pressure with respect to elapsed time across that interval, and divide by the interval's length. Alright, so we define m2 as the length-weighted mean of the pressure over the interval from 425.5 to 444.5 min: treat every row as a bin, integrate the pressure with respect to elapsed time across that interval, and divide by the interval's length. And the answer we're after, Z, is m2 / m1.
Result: 0.90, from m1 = 1.21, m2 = 1.092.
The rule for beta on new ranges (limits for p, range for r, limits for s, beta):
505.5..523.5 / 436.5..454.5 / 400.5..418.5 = -3.0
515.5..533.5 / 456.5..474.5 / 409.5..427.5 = -1.1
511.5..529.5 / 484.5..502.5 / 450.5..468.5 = -2.0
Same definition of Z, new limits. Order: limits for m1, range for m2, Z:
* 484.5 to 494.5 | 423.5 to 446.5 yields 0.87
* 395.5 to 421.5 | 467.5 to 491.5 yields 1.13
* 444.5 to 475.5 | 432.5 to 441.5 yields 0.92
